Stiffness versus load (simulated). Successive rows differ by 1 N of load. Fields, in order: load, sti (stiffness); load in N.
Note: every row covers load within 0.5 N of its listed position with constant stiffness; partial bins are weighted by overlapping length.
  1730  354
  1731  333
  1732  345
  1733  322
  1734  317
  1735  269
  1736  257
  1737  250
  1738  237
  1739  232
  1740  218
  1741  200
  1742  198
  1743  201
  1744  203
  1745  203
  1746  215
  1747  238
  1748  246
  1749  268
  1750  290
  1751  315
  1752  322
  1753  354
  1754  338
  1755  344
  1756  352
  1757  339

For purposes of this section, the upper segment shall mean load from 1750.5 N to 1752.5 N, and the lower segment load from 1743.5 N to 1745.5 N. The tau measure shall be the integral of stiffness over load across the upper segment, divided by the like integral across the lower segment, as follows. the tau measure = 1.6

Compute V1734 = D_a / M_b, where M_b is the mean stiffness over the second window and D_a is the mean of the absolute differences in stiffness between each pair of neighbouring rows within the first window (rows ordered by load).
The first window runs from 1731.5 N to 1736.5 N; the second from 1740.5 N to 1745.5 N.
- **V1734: 0.11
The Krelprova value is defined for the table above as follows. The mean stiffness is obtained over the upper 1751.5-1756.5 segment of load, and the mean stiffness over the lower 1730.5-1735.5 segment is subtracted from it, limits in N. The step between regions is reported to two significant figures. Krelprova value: 25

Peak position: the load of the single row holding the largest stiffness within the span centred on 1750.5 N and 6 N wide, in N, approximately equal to 1753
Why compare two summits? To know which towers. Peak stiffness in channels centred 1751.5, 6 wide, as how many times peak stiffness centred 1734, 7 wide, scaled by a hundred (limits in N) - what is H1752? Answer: 103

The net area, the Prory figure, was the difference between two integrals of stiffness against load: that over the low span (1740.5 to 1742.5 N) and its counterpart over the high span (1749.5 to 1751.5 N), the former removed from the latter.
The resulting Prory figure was 207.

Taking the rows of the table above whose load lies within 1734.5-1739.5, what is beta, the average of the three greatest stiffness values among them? 259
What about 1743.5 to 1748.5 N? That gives 233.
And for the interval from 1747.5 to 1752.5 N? 309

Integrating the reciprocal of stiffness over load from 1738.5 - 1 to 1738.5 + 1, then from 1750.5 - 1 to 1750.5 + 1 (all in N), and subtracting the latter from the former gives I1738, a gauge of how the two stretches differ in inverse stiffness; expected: 0.0019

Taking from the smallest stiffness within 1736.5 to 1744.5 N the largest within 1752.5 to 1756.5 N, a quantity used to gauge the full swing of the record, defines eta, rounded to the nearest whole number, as -156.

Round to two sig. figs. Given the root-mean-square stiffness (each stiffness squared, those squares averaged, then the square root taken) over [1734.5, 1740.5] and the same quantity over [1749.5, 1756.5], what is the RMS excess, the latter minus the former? 87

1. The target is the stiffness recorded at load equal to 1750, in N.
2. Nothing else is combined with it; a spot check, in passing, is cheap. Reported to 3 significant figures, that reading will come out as 290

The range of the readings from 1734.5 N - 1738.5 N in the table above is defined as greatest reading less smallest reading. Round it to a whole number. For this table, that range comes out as 32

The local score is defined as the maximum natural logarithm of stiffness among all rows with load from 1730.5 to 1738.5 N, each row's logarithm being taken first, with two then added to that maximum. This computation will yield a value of 7.84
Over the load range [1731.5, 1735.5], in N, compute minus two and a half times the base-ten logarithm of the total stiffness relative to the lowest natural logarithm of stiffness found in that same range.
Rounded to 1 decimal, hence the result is -5.9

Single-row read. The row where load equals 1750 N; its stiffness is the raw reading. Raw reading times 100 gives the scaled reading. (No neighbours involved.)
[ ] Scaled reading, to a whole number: 29000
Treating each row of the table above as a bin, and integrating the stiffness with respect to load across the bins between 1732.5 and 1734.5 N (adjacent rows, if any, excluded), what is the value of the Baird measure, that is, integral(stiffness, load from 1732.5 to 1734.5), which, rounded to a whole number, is 639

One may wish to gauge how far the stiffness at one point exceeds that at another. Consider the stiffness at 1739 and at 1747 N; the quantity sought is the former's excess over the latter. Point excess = -6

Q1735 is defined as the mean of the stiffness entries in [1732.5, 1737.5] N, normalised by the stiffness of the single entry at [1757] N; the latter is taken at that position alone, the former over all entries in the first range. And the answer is 0.83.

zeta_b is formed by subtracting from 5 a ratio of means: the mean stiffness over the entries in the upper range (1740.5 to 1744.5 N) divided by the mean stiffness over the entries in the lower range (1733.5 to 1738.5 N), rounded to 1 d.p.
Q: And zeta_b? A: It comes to 4.2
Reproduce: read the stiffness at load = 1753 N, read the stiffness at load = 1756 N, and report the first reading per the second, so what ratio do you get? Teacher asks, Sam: 1.01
